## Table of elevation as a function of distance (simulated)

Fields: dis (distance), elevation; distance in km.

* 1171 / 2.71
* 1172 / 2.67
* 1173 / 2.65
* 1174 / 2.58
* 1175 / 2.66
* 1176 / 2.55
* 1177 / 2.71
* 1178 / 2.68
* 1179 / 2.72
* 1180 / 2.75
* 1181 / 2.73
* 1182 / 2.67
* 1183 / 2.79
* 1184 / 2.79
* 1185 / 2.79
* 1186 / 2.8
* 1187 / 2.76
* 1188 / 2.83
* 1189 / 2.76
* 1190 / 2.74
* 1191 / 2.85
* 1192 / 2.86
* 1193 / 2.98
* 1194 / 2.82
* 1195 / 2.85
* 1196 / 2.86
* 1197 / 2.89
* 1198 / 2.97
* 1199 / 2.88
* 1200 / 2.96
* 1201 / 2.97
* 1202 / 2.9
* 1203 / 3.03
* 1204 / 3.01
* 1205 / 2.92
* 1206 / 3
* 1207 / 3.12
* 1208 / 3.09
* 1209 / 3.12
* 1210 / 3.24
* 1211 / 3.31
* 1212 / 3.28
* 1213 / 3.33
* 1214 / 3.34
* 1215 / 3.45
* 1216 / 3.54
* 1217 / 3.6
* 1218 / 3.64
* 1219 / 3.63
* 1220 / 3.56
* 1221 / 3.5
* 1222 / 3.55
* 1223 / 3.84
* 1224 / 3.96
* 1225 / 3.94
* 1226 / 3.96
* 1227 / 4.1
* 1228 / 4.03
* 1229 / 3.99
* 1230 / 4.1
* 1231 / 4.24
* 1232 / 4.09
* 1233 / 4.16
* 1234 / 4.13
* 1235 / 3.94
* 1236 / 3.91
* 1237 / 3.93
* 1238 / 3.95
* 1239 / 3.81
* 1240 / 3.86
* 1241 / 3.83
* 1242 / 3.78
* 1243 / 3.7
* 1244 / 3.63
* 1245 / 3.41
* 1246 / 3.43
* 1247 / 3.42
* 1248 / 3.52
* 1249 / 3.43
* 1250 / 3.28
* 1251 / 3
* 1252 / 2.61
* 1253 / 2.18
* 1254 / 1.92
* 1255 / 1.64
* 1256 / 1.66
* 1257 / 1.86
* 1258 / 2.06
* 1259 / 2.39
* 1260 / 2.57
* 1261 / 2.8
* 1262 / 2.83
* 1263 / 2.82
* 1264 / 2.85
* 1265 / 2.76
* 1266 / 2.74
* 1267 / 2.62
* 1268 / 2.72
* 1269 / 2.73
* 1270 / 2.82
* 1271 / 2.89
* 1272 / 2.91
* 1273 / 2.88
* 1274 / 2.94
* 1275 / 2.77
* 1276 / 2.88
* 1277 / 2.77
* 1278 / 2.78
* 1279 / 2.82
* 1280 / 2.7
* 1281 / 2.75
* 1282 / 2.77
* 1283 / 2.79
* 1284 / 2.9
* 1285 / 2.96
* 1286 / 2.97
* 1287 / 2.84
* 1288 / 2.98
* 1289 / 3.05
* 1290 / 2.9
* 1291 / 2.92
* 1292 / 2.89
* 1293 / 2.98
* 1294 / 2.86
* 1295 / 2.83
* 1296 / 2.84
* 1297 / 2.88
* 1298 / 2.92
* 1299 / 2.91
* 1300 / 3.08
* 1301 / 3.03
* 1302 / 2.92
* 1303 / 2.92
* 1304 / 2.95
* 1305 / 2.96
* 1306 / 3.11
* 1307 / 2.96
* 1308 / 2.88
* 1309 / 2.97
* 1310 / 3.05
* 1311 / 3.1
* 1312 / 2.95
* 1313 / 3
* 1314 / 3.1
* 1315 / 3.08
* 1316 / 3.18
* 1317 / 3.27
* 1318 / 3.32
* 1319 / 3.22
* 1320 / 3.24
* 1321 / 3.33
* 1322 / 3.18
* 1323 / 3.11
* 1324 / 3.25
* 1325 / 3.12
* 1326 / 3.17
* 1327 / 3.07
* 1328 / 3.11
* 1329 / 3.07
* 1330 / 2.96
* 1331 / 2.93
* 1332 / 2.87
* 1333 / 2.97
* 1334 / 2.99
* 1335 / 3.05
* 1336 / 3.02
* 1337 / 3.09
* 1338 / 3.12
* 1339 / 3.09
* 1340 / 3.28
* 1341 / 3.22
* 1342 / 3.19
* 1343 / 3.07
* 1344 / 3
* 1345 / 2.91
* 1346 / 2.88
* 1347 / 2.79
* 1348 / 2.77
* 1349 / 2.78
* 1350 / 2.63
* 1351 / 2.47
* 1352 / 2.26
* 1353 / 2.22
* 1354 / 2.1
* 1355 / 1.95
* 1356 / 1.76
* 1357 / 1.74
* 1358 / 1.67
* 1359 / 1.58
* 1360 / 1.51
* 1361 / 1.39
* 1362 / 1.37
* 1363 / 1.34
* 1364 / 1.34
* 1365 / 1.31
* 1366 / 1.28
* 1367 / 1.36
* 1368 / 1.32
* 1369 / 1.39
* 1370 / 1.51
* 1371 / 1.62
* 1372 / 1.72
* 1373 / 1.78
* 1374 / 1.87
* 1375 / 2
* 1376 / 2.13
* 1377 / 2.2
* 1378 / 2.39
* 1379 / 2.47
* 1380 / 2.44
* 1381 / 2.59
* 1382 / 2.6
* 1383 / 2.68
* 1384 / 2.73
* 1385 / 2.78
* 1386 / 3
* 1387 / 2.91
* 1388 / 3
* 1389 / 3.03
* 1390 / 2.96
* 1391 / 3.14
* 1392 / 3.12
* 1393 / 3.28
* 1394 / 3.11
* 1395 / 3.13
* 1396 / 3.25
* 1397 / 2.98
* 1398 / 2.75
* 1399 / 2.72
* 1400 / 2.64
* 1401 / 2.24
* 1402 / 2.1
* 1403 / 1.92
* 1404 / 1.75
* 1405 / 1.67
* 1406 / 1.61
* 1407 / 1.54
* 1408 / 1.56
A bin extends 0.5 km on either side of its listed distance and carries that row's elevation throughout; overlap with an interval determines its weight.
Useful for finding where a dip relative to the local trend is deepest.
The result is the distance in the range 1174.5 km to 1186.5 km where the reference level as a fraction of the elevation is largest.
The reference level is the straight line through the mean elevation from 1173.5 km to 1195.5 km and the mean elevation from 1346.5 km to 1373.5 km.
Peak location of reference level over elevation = 1176 km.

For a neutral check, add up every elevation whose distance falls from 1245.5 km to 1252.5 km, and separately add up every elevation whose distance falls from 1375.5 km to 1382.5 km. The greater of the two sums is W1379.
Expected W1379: 22.7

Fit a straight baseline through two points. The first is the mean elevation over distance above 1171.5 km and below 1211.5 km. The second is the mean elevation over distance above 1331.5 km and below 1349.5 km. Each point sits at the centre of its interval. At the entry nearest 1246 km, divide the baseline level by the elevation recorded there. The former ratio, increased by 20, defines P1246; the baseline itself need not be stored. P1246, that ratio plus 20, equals 20.85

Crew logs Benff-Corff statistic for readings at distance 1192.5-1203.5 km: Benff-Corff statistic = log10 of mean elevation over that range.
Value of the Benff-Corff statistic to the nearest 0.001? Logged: 0.465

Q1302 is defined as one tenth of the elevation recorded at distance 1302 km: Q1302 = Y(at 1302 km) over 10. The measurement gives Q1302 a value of 0.292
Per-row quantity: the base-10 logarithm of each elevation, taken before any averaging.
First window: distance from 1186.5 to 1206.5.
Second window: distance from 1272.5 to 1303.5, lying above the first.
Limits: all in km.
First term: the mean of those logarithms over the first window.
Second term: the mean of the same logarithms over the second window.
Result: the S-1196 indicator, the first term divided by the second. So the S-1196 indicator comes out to 1.0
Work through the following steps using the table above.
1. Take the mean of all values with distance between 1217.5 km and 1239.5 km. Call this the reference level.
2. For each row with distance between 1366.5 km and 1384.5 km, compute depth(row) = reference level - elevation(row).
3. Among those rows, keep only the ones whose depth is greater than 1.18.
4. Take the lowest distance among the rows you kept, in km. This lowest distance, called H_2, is 1367 km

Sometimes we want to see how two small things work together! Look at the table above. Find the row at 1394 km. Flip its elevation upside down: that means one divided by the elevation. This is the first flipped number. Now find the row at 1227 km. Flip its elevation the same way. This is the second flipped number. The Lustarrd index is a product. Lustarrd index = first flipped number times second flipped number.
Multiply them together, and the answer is 0.078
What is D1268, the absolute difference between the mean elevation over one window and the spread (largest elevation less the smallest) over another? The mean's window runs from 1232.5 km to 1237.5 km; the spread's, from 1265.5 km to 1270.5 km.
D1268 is 3.8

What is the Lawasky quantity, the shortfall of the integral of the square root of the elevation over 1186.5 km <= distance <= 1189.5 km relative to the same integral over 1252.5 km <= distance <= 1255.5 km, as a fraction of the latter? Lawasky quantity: -0.2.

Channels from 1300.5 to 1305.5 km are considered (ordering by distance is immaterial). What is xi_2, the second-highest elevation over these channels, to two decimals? 2.96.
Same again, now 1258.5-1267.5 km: 2.83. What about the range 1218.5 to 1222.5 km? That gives 3.56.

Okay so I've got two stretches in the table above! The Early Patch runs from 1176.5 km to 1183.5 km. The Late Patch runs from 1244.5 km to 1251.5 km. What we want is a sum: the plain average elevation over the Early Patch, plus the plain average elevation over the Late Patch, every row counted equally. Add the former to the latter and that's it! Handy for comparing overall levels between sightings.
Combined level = 6.08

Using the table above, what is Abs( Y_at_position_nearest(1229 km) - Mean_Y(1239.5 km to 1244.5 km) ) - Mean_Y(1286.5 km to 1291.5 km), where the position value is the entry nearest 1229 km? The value -2.7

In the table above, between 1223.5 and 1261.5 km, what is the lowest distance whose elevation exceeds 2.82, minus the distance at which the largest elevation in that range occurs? -7 km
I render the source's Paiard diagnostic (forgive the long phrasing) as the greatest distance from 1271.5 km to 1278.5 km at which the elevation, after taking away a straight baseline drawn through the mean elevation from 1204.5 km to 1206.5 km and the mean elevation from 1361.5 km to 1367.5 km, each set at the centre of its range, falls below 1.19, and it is 1278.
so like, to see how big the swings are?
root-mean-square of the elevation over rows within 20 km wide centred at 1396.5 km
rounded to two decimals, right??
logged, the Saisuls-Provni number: 2.72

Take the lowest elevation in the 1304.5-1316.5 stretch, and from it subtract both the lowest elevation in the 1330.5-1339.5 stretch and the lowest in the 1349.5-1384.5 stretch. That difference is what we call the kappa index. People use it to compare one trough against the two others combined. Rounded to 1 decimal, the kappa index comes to -1.3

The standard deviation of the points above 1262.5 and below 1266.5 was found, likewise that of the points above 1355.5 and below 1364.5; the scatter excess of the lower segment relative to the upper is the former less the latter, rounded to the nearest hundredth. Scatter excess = -0.12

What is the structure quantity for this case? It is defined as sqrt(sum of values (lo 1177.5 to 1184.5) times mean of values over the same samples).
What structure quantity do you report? 7.2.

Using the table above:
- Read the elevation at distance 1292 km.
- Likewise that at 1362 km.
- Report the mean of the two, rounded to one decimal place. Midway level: 2.1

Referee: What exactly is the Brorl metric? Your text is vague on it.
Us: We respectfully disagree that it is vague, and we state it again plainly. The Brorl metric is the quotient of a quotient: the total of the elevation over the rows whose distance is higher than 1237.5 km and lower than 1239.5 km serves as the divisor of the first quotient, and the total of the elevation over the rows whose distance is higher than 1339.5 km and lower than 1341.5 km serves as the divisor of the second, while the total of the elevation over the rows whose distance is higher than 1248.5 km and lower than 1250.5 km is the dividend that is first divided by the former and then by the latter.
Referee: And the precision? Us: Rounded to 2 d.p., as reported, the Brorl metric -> 0.13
